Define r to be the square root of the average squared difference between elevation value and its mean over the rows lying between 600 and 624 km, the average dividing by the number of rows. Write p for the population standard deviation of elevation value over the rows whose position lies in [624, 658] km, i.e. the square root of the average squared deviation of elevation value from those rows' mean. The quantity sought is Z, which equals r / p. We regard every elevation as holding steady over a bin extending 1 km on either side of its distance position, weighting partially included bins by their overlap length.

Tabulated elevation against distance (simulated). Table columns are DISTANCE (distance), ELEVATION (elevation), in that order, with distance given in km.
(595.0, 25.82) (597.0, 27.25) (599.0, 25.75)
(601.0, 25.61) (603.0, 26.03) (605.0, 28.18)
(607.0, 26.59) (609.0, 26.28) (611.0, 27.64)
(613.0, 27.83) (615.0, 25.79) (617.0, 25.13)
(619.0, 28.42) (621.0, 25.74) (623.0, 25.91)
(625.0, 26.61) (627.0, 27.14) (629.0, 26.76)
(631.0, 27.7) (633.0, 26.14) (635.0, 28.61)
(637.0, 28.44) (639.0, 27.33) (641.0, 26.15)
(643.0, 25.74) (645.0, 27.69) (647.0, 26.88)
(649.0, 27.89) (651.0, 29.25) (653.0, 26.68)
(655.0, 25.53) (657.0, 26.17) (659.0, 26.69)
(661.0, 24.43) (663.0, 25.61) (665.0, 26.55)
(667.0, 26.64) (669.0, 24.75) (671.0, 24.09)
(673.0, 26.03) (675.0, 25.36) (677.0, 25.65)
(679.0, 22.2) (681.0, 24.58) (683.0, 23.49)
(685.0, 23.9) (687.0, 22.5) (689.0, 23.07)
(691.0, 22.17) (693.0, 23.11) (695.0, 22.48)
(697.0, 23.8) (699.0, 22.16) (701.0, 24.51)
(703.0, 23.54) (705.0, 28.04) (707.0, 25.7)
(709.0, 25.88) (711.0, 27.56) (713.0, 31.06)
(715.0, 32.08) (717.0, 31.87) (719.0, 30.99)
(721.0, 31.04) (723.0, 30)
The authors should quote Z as 1.1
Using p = 1.02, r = 1.07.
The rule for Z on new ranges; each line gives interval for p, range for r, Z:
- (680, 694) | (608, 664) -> 1.5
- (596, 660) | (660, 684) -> 1.2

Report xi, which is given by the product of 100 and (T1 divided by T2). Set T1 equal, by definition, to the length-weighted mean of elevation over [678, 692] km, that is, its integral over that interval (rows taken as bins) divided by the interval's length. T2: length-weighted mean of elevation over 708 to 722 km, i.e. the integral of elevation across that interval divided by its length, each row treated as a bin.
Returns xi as 77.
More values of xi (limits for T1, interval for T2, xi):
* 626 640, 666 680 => 110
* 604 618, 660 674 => 105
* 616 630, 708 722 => 88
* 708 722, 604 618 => 112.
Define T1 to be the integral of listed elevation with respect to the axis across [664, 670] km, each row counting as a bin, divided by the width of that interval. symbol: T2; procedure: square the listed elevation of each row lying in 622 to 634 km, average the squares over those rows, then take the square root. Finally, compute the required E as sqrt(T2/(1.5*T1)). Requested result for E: 0.83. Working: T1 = 26.0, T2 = 26.7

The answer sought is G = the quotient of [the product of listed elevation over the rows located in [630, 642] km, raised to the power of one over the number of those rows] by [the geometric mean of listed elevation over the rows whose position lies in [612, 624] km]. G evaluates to 1.04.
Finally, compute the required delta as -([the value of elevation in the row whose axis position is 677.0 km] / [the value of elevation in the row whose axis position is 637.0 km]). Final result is -0.90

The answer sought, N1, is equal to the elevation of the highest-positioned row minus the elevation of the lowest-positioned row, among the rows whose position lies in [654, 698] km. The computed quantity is -1.7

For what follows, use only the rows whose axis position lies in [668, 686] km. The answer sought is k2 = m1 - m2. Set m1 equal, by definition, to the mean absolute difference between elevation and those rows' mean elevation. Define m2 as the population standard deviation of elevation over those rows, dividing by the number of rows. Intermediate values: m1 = 0.92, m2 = 1.1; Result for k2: -0.20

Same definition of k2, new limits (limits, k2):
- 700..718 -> -0.40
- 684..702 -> -0.12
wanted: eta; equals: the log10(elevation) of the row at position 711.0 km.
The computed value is 1.44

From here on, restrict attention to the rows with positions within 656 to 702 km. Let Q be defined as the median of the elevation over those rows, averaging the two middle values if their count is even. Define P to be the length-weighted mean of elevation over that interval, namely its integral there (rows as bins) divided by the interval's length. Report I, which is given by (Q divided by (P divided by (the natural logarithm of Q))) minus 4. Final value -0.793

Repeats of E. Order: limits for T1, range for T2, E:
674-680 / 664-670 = 0.84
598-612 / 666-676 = 0.80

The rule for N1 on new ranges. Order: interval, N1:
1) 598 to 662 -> -1.3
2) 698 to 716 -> 9.9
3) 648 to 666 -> -1.3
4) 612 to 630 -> -1.1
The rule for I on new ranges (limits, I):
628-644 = -0.710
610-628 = -0.729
